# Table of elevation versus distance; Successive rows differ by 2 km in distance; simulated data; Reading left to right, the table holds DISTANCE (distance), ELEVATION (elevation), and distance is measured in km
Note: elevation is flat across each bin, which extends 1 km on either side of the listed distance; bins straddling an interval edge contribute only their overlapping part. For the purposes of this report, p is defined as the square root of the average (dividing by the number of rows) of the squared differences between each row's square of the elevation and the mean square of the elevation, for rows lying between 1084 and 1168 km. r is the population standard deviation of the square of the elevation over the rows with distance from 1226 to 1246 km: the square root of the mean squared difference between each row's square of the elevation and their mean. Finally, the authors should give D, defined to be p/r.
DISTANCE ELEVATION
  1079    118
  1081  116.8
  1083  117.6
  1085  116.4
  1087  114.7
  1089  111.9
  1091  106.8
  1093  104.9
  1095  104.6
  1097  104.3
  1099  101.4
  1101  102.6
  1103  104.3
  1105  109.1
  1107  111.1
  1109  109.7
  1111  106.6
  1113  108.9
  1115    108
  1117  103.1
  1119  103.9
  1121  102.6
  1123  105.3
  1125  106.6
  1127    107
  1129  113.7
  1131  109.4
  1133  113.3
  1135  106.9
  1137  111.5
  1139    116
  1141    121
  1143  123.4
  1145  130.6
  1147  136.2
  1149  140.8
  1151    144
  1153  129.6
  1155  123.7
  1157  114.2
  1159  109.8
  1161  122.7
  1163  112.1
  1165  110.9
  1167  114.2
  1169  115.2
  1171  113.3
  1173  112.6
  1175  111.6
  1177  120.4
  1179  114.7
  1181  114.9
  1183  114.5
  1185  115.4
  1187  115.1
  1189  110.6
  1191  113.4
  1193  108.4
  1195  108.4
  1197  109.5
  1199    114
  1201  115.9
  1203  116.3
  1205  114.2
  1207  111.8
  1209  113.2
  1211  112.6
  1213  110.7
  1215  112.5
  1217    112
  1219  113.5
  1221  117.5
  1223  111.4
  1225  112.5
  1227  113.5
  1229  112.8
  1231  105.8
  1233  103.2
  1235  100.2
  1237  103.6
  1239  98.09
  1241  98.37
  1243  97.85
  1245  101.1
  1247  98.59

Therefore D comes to 2.2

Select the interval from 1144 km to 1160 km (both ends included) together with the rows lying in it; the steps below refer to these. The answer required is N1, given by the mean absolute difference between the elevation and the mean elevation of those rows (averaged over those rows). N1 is 9.5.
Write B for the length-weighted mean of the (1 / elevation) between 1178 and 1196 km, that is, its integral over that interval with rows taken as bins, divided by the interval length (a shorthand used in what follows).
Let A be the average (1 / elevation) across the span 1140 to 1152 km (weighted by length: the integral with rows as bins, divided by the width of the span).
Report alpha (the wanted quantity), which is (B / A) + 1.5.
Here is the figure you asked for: 2.67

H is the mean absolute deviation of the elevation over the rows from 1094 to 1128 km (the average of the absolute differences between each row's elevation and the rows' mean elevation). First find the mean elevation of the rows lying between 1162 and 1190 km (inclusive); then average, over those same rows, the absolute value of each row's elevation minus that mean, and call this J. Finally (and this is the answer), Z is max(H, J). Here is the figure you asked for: 2.4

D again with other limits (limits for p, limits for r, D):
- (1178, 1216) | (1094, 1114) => 0.8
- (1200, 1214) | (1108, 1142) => 0.4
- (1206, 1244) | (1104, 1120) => 2.3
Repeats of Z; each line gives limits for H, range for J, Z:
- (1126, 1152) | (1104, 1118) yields 10.7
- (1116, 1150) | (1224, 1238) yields 9.3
